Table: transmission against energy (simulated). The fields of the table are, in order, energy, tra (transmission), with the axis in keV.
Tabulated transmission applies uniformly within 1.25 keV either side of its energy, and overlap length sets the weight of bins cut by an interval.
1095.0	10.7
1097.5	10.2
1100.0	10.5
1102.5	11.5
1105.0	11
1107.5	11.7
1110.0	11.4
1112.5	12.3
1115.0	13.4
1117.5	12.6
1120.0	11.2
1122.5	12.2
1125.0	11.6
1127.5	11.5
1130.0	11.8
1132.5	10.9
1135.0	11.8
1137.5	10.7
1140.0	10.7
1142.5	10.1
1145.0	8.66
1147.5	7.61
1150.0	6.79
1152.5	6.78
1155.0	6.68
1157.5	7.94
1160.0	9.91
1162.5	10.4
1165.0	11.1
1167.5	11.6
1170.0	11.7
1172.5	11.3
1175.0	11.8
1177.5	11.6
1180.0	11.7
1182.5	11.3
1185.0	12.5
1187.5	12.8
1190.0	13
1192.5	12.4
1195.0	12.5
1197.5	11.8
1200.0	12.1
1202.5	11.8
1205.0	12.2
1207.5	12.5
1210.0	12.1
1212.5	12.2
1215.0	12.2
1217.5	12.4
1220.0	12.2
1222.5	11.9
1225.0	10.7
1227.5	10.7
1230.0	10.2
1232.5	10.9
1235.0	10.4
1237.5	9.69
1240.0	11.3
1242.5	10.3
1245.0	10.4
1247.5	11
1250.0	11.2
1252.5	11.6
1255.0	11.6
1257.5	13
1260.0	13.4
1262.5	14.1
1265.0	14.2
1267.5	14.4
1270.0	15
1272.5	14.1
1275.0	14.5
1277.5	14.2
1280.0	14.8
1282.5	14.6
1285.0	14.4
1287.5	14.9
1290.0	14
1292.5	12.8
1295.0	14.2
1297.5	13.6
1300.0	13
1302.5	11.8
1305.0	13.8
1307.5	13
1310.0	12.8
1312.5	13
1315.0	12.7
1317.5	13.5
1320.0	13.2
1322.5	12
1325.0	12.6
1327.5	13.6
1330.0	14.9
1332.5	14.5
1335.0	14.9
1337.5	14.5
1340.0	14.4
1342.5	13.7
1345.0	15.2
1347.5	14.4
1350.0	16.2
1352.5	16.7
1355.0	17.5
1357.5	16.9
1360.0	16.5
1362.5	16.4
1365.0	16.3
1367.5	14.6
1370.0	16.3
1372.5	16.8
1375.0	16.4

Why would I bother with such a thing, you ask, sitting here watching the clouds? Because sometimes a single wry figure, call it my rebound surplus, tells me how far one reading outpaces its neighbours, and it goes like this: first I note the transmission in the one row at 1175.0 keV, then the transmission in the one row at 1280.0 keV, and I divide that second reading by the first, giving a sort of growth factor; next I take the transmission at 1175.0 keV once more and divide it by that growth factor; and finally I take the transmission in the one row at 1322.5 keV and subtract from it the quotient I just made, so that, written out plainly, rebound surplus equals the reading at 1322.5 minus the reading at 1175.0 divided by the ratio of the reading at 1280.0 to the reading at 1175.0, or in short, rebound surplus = 2.6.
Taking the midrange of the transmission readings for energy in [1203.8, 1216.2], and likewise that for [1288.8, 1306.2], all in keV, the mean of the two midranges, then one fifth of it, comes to 2.530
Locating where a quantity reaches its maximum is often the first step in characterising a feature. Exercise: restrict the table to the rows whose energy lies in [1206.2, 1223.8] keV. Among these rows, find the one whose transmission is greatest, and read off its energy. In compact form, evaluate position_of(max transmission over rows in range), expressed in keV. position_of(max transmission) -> 1207.5 keV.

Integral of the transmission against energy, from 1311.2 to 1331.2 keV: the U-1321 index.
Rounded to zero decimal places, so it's 264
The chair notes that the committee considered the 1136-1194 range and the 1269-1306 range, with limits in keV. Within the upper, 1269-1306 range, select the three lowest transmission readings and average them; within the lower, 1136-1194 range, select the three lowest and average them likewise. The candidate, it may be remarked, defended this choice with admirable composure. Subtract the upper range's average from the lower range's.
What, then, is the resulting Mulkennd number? -6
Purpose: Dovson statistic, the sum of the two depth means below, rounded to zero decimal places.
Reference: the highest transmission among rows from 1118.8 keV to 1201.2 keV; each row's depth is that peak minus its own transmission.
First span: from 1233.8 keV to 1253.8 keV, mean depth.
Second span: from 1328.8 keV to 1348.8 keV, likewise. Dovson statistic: 1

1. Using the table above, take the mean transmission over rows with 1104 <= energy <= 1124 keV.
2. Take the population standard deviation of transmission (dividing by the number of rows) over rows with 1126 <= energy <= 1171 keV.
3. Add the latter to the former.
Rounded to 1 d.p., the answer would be 13.8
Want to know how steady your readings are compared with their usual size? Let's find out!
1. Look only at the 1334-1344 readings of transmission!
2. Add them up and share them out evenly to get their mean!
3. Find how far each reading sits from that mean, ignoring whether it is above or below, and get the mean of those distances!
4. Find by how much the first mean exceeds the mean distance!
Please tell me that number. 14.0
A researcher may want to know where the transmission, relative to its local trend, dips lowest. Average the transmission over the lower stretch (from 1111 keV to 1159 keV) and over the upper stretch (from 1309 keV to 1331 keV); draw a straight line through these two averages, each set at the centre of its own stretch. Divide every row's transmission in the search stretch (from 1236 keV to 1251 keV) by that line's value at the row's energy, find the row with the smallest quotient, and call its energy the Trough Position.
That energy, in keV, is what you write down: 1237.5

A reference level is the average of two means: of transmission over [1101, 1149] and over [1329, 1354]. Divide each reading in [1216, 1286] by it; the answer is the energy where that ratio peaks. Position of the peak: 1270.0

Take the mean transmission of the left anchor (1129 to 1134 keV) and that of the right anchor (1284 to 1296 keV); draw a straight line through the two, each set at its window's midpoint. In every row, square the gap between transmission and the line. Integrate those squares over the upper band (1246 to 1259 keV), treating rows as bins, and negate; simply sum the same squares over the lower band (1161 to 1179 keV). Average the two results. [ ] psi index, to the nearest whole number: -20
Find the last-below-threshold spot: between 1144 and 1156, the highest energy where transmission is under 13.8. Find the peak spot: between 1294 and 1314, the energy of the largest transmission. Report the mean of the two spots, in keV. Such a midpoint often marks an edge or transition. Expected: 1225.0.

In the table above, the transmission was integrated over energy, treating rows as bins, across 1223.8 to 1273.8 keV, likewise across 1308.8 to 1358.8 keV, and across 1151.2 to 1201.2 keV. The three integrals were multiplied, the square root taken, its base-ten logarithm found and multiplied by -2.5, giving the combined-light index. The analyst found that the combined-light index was -10.5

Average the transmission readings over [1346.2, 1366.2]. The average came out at 16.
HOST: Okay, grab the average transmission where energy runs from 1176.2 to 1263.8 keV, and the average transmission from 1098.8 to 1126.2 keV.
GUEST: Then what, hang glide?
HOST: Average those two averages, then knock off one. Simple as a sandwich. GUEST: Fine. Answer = 10.8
